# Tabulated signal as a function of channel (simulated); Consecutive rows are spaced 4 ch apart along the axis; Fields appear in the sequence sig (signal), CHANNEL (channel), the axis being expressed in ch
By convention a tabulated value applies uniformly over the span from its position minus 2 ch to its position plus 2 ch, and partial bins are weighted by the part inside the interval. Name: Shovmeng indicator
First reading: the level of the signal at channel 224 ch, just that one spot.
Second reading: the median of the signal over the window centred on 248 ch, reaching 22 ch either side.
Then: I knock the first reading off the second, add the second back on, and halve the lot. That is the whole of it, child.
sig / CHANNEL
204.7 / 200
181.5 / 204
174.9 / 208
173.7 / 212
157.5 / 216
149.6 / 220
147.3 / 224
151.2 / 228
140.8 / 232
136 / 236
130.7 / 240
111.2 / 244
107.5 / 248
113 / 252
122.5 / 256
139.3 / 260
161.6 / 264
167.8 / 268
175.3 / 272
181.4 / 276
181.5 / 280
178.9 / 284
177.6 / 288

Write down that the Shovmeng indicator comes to 62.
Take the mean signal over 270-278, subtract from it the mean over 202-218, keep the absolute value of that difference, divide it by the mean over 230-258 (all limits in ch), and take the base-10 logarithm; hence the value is -1.3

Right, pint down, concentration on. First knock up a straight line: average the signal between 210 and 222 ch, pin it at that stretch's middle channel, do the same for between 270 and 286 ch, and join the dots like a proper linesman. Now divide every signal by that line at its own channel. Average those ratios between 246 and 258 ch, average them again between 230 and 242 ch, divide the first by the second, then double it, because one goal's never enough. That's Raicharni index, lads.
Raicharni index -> 1.63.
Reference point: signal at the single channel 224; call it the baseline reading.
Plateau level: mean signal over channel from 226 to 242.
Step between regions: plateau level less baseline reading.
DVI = -8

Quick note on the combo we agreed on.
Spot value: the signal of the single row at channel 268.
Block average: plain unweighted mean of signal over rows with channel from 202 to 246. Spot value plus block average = 318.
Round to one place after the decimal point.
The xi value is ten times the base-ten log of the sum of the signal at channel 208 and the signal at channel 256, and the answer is 24.7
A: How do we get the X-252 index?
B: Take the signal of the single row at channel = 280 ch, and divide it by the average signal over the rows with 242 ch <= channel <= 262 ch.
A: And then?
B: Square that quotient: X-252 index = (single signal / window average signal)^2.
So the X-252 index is 2.3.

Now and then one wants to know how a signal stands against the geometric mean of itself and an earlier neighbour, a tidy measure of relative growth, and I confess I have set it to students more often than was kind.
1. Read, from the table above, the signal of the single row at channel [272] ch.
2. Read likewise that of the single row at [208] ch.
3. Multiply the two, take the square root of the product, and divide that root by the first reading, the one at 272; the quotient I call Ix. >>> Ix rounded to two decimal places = 1.00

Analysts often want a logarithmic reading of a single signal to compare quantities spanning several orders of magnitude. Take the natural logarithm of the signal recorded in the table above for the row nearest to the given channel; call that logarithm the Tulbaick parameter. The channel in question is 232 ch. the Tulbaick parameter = 4.95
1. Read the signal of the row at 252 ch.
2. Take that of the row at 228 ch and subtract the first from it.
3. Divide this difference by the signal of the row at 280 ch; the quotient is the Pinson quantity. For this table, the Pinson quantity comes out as 0.21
